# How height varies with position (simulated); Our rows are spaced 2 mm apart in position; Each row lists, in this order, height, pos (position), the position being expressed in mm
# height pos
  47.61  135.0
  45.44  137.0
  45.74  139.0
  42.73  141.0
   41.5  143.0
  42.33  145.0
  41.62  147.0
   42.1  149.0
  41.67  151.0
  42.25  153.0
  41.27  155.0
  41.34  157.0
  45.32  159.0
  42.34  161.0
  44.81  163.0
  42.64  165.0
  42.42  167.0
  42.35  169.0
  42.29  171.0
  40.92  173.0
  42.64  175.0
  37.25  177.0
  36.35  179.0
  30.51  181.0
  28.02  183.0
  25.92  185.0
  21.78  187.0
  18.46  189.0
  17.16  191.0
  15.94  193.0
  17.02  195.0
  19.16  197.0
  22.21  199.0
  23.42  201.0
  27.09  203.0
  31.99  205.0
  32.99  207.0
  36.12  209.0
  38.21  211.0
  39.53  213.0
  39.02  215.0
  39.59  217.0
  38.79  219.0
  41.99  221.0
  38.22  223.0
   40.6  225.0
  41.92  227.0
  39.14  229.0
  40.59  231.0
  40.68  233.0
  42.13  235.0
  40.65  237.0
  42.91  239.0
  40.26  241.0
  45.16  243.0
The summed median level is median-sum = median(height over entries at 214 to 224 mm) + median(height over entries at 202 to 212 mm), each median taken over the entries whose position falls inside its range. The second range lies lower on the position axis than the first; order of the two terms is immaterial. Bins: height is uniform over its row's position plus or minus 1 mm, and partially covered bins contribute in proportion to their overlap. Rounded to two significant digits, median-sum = 72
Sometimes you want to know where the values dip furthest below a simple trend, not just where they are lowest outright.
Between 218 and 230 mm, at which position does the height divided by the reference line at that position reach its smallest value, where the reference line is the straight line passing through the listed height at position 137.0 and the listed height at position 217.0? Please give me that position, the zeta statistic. 223.0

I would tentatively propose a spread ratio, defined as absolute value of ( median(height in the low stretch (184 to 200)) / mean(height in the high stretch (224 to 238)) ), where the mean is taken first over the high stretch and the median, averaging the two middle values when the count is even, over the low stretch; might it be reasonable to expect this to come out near 0.46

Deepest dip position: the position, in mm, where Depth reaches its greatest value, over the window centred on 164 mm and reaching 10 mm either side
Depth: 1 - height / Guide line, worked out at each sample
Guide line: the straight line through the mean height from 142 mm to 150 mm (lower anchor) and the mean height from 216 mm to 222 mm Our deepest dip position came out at 155.0 mm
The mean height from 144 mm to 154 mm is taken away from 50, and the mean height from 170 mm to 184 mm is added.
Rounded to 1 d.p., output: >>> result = 44.9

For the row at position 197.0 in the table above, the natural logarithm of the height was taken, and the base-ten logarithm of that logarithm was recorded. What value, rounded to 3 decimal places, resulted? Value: 0.470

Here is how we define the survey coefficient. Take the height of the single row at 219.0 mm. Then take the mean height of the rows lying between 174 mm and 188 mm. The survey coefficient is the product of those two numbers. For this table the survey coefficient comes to 1233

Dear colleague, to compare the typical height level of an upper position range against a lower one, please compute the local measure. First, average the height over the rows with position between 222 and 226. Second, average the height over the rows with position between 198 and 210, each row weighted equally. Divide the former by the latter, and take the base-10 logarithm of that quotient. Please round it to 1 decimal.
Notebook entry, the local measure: 0.1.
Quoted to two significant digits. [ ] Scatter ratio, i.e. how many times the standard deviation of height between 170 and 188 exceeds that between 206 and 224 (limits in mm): 3.1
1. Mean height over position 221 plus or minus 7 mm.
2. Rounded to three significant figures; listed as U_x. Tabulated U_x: 40.0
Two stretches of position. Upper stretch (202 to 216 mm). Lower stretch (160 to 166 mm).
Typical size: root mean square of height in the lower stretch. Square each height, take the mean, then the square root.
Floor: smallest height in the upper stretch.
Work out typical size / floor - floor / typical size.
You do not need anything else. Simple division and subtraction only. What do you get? 1.0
